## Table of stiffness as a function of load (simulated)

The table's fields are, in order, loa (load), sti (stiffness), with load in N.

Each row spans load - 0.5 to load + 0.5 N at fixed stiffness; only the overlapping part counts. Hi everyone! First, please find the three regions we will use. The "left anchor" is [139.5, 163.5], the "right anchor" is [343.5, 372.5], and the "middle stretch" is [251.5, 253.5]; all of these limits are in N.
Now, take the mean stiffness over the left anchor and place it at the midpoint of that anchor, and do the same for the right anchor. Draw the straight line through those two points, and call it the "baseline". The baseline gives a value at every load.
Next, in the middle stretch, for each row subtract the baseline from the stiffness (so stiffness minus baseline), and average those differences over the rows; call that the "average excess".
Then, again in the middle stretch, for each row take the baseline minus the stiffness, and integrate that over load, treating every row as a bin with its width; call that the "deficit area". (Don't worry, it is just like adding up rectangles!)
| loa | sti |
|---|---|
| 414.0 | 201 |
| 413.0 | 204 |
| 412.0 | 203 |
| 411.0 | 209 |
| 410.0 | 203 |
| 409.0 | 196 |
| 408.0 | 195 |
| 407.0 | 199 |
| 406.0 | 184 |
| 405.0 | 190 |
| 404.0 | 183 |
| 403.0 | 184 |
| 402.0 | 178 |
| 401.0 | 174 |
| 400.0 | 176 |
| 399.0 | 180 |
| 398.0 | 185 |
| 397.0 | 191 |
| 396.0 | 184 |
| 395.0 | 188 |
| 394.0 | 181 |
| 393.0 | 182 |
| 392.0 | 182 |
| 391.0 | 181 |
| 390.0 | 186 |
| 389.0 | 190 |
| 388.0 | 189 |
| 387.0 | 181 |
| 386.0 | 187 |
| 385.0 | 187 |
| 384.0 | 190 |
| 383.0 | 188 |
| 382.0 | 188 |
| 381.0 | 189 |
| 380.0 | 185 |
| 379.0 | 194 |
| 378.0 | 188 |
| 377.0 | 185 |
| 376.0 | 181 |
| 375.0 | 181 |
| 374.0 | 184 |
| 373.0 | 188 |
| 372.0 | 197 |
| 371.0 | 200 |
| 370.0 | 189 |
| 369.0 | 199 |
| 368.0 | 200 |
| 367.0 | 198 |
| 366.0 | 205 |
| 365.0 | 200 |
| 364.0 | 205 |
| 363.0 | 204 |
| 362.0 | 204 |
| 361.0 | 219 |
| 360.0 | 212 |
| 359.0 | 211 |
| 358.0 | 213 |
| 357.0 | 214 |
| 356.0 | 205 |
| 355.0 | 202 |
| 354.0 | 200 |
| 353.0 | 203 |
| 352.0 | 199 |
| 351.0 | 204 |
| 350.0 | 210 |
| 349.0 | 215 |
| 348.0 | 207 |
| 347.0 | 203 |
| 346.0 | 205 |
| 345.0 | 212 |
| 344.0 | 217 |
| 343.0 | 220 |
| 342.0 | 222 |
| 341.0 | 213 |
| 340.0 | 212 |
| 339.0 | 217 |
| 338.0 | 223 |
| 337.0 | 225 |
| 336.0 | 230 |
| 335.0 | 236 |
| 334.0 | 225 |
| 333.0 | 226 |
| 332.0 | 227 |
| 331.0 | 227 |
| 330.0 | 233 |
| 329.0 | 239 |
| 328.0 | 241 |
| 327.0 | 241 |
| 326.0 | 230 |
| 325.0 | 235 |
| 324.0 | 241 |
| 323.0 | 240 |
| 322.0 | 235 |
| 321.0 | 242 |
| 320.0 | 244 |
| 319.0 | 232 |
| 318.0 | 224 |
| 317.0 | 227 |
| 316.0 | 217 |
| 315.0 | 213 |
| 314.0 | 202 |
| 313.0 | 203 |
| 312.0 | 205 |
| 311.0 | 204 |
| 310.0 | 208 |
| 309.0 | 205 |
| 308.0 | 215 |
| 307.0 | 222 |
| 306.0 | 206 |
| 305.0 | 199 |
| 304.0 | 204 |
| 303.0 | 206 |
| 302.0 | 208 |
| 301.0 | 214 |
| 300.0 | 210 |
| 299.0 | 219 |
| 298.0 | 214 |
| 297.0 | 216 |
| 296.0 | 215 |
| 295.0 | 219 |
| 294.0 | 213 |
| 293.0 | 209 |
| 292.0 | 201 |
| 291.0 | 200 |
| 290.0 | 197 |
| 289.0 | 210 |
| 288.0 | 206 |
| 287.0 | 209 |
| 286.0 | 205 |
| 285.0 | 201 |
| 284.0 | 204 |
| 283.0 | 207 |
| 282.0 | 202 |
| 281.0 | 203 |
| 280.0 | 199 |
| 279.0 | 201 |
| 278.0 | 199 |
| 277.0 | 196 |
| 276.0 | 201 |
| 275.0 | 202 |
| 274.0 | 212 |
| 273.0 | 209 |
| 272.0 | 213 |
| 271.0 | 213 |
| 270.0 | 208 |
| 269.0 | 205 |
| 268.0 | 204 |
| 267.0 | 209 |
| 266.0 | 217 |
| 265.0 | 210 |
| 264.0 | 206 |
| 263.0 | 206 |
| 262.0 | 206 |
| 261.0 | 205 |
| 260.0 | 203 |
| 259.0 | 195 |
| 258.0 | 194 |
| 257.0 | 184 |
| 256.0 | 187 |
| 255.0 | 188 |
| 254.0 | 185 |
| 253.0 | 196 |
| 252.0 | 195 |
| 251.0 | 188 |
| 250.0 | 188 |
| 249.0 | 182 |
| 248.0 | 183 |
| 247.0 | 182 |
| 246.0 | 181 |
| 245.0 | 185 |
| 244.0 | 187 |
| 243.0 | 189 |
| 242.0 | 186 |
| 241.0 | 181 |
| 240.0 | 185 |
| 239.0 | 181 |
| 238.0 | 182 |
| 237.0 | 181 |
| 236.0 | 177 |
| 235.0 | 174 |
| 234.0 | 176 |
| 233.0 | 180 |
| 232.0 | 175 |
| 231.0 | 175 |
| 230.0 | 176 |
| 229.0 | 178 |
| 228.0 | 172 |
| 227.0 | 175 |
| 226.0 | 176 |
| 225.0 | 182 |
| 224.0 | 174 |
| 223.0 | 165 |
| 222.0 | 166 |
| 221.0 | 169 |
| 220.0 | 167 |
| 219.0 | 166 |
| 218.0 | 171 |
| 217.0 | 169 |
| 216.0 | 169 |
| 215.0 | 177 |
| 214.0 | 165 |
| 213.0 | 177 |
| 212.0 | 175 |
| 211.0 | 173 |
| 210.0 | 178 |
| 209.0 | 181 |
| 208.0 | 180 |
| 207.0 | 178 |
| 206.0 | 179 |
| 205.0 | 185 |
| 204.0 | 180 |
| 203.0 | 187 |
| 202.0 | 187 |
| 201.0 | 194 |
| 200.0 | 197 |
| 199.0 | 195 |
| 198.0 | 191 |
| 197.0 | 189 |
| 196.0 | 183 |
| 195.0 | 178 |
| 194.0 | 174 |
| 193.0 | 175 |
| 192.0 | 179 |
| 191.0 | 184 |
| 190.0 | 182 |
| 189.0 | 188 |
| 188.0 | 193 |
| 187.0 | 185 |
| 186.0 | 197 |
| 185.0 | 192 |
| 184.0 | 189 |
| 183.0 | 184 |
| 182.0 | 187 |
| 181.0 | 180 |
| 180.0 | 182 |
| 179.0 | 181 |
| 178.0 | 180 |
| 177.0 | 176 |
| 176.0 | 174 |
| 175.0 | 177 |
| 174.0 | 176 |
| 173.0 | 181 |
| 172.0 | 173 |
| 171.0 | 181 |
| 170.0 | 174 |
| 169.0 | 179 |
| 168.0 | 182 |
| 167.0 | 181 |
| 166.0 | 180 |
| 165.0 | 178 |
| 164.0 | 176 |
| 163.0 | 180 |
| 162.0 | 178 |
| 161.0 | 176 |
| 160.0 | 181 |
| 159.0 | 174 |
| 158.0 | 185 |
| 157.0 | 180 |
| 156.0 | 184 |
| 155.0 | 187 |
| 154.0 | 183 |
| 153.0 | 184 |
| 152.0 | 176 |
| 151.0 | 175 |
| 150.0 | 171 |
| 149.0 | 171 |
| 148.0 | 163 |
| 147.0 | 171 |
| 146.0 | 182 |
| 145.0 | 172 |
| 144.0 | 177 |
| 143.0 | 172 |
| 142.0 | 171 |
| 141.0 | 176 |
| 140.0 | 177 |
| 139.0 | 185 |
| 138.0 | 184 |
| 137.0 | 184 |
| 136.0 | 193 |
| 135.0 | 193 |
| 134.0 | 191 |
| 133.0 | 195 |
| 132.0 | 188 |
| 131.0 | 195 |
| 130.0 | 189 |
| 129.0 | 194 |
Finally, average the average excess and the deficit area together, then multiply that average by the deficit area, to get 22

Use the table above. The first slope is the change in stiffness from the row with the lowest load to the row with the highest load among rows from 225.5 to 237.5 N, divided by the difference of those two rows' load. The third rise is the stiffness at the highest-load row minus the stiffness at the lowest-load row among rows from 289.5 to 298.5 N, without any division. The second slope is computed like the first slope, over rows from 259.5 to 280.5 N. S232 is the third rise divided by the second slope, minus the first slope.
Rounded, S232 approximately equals -85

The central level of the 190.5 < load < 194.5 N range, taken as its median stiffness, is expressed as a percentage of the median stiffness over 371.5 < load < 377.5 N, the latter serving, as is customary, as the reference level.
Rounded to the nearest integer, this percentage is 96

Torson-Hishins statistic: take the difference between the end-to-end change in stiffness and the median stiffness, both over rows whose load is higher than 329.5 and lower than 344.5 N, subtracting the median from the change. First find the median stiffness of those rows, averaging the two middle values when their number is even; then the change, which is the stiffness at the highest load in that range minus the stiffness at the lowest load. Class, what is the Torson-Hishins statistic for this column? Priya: -241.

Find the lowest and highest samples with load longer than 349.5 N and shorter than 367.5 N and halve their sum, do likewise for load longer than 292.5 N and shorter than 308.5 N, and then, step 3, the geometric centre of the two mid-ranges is 209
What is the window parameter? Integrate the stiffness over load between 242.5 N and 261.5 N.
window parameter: 3597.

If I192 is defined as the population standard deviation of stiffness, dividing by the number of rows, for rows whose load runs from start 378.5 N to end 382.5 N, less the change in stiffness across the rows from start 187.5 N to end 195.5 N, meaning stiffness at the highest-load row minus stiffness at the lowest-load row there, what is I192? 18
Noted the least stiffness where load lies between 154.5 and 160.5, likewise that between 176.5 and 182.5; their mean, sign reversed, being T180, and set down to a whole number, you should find -175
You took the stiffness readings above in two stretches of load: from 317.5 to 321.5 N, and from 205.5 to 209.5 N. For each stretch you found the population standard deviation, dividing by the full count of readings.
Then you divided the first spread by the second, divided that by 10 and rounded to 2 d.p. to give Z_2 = 0.72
